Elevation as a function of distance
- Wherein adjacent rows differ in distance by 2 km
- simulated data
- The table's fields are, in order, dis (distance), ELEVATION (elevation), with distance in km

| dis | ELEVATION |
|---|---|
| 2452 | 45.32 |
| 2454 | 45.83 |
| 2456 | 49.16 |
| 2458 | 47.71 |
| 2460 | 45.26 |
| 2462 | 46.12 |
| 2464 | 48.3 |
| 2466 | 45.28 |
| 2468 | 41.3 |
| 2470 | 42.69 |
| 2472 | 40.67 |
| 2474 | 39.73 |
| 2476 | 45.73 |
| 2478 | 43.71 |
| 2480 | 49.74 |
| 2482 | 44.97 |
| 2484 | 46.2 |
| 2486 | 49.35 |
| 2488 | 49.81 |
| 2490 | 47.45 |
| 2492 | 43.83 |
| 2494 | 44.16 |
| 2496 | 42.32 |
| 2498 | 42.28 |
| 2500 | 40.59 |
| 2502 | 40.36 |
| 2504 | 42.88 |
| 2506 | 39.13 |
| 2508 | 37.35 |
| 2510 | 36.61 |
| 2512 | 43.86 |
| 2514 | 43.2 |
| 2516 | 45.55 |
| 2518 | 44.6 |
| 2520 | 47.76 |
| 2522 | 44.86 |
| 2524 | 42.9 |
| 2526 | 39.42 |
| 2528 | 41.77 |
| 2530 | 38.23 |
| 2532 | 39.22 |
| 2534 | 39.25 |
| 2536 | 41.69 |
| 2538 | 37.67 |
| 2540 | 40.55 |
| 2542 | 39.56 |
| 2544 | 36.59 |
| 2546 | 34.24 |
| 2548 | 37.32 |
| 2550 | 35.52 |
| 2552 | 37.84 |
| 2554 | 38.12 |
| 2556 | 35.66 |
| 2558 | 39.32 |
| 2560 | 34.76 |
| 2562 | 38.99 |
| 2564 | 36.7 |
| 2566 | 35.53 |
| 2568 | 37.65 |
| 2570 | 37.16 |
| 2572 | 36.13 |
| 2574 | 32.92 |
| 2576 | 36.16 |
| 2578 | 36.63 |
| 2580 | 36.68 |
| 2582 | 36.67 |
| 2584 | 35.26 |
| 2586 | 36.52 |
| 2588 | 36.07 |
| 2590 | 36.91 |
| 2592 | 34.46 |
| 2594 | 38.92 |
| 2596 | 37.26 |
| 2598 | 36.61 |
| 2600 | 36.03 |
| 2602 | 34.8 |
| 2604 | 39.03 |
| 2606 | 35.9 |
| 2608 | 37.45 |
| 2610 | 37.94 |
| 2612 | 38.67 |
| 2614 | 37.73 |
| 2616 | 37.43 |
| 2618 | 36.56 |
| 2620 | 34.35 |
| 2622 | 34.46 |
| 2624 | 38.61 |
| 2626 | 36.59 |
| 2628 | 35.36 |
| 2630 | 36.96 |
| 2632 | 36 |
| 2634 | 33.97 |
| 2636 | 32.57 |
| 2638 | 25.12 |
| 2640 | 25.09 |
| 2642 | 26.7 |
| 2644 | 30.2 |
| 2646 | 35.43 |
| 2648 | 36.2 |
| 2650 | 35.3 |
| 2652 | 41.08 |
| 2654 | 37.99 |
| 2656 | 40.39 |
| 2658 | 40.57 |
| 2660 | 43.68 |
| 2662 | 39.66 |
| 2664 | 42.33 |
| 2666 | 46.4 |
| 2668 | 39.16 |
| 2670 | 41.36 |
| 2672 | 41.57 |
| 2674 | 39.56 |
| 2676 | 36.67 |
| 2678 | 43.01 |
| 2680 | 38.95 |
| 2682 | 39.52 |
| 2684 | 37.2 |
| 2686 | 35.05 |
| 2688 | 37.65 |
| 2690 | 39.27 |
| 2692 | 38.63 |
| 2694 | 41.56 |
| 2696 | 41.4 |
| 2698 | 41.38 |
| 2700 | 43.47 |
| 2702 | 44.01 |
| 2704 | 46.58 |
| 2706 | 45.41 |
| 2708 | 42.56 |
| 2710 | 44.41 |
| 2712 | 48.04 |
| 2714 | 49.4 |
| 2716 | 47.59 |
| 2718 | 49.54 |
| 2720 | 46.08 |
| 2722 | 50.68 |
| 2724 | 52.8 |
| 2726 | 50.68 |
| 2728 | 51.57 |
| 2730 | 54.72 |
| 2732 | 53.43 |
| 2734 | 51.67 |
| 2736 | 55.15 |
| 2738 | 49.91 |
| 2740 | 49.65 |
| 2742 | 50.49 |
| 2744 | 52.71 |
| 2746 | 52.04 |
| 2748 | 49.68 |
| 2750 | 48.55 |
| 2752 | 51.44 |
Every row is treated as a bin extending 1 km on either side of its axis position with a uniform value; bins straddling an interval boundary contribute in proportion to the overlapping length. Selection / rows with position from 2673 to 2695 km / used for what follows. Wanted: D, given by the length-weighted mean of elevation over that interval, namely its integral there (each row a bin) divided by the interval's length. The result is 38.8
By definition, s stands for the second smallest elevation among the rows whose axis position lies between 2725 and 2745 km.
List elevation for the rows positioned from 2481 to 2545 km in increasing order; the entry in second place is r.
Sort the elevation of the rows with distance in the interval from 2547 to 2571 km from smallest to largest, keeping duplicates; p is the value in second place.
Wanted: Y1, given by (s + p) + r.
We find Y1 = 122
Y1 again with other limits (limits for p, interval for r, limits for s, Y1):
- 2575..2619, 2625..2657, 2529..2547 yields 97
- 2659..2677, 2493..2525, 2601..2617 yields 112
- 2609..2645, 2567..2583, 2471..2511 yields 99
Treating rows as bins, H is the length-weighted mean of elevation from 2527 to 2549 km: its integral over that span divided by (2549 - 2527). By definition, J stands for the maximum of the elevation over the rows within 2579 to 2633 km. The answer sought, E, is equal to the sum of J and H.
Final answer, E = 77.8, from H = 39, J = 39.03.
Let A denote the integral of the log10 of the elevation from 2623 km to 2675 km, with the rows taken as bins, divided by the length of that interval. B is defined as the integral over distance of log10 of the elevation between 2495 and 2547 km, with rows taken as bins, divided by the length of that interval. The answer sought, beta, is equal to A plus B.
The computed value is 3.17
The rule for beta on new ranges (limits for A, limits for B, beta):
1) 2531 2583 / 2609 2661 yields 3.12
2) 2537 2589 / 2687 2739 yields 3.23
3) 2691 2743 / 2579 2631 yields 3.24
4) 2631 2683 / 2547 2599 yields 3.13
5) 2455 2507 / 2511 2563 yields 3.25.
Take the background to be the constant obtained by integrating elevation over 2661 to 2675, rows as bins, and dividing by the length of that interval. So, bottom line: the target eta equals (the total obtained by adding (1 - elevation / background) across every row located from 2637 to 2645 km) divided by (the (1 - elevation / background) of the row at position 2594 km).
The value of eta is 23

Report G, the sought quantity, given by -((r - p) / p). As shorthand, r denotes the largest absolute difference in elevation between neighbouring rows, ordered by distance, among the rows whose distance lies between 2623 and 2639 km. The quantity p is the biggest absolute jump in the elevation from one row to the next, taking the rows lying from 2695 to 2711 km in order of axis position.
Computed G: -1.6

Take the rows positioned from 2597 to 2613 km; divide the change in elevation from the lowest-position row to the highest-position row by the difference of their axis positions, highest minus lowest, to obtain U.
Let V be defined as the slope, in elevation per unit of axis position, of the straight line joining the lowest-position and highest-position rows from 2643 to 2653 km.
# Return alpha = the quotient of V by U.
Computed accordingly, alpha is 9.2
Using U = 0.1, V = 1.4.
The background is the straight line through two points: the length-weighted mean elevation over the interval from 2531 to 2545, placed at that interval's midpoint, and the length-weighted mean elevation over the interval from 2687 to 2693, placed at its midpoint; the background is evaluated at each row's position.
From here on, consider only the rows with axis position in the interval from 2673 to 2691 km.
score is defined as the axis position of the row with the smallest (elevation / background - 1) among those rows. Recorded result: 2686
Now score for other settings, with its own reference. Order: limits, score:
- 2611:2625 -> 2620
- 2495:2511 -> 2510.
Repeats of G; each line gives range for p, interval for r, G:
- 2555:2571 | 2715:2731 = 0.0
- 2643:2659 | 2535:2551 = 0.3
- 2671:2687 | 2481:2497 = 0.4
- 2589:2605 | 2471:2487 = -0.4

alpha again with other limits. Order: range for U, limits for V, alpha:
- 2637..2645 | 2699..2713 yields 0.4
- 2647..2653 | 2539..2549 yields -0.3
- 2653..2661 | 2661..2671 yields 0.2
